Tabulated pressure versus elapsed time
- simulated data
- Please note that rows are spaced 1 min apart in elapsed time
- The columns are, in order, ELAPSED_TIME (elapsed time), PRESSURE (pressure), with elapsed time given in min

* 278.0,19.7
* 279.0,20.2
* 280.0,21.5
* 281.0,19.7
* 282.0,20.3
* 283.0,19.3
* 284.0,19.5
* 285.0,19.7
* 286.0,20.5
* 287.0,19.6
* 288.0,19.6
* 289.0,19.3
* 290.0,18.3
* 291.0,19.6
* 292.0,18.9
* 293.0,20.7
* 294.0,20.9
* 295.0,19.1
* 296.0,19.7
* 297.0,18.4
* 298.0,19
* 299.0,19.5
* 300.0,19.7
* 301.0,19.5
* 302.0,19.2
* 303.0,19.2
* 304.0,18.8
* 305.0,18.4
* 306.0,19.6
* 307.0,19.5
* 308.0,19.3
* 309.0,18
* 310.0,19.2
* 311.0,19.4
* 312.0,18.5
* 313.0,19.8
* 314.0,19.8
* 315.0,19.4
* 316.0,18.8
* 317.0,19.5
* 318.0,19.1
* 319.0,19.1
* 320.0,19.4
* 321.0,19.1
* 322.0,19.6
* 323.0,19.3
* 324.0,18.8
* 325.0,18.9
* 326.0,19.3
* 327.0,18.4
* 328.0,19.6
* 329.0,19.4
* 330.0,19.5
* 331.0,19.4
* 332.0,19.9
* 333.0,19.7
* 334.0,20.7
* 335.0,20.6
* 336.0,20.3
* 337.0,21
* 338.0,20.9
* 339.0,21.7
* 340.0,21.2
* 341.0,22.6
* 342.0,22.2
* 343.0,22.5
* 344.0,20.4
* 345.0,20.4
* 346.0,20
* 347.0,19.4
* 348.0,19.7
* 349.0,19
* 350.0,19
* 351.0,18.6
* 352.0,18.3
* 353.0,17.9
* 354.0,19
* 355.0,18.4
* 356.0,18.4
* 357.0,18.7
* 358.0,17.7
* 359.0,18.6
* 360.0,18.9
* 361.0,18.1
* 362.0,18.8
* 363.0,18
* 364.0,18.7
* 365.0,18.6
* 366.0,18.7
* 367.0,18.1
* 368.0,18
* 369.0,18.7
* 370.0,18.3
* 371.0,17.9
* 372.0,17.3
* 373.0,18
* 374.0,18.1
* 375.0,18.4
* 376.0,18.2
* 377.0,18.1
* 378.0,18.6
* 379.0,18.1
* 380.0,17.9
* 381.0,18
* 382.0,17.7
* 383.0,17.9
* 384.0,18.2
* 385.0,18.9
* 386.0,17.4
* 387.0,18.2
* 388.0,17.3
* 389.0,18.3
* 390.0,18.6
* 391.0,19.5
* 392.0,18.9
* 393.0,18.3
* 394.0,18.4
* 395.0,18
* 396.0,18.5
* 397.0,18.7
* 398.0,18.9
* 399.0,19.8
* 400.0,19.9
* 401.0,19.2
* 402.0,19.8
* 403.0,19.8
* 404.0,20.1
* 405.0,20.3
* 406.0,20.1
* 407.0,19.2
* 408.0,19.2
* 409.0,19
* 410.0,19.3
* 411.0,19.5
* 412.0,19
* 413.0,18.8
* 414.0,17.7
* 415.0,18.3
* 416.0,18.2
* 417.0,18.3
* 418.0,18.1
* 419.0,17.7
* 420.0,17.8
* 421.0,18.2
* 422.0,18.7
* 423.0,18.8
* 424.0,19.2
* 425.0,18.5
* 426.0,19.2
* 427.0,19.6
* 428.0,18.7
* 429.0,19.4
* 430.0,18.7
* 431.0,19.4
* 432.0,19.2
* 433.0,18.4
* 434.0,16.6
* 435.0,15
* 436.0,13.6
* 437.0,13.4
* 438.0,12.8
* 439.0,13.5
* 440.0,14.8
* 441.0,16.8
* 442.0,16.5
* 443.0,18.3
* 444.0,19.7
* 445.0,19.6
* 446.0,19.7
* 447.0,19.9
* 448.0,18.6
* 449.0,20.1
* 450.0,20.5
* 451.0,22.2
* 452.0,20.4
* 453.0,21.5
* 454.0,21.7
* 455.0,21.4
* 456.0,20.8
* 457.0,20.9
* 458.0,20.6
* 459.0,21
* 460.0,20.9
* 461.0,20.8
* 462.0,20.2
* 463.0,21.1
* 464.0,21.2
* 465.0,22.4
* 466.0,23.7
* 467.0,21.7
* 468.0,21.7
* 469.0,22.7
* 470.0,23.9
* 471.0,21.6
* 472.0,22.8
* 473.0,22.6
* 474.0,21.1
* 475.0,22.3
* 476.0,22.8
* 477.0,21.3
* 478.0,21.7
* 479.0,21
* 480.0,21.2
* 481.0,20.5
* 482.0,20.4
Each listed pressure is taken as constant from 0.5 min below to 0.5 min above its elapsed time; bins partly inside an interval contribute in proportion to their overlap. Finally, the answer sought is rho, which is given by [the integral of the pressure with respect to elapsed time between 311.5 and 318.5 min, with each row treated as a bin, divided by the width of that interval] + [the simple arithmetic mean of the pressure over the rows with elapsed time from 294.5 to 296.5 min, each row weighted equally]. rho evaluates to 38.7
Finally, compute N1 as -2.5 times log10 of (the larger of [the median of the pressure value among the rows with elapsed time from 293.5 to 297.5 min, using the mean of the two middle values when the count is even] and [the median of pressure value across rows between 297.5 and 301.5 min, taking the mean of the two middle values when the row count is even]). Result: -3.23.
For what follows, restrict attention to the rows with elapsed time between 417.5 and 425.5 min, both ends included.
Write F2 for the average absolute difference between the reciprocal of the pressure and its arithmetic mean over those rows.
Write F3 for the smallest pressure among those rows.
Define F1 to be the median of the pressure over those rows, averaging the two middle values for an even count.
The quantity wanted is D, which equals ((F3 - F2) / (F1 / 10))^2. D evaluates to 93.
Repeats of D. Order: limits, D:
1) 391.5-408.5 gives 88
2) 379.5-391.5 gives 91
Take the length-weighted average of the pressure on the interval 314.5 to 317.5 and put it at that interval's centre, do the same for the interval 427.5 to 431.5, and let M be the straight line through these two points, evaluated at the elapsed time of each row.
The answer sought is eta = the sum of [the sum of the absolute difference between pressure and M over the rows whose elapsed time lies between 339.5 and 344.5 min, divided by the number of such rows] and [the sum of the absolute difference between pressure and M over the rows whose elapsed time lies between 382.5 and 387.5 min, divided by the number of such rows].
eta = 3.6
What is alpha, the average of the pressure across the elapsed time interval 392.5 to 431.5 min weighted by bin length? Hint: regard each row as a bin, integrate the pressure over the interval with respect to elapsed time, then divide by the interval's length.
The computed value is 18.9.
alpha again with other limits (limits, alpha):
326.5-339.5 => 20.1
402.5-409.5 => 19.7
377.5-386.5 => 18.1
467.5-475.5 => 22.3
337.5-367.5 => 19.4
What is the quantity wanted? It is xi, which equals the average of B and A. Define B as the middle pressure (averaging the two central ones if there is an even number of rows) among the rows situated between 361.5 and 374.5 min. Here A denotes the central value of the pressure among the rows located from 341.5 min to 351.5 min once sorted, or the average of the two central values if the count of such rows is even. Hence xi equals 19.0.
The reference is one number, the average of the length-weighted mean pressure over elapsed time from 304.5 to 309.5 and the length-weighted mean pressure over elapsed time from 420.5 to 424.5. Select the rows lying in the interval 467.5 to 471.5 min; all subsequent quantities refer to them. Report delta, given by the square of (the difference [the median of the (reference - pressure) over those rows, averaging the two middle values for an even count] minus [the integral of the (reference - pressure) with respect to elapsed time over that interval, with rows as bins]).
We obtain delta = 125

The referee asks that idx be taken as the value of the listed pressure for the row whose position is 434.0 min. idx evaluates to 16.6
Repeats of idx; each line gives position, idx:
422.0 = 18.7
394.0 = 18.4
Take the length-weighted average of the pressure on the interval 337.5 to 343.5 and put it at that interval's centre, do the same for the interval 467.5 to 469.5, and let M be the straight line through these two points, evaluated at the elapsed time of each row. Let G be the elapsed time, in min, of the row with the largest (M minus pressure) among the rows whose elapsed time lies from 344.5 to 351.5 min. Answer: 351.0 min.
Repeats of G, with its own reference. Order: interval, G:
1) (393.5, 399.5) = 395.0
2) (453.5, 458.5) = 458.0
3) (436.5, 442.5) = 438.0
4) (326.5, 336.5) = 327.0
